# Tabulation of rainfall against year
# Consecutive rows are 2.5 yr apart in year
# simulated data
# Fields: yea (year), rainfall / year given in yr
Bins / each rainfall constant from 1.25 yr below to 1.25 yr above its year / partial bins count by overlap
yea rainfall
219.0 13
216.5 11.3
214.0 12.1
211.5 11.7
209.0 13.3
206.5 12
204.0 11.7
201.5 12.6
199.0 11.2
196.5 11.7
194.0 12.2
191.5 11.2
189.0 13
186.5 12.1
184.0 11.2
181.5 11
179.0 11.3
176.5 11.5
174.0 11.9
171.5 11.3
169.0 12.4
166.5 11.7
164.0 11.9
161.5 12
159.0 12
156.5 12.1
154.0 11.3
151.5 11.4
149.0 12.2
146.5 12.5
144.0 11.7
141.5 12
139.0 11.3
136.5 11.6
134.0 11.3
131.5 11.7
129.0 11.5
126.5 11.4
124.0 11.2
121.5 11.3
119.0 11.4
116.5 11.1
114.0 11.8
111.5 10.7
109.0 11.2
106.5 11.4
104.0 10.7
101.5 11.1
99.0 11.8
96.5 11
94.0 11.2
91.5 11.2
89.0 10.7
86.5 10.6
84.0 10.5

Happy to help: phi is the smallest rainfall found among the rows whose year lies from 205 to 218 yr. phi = 11.3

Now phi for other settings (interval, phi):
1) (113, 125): 11.1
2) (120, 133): 11.2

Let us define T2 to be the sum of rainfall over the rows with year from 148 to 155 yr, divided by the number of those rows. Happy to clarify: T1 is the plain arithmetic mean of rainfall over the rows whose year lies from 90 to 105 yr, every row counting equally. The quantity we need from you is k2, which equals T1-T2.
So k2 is -0.5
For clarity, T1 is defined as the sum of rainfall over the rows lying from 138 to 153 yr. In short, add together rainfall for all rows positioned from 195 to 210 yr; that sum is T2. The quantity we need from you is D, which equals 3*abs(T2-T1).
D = 4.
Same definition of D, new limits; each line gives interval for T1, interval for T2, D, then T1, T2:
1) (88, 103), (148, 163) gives 12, 67.0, 71.0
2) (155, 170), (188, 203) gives 1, 72.1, 71.9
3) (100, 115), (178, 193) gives 9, 66.9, 69.8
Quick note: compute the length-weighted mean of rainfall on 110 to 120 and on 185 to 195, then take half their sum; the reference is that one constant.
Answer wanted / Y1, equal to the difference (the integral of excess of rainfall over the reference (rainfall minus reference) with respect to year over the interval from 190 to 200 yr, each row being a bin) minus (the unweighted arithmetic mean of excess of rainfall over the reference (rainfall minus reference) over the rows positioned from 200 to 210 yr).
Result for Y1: -1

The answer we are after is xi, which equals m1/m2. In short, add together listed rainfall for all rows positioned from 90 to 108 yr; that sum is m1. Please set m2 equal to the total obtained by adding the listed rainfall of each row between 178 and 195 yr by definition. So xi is 0.96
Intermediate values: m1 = 78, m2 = 82.0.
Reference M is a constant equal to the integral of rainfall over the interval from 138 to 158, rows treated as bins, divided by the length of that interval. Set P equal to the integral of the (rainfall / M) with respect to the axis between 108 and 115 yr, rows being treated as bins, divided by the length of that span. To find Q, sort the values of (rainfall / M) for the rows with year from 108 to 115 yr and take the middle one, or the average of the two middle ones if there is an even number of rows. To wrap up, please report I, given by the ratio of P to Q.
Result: 1.00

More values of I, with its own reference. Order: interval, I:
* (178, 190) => 1.04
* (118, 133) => 1.00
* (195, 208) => 1.01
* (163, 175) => 0.99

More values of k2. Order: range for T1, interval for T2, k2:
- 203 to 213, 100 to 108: 1.1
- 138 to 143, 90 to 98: 0.5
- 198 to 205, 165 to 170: -0.2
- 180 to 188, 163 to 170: -0.6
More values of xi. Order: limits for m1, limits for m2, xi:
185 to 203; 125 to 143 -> 1.04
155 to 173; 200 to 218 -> 0.98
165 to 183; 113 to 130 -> 1.02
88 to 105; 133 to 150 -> 0.94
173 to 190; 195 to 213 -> 0.97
